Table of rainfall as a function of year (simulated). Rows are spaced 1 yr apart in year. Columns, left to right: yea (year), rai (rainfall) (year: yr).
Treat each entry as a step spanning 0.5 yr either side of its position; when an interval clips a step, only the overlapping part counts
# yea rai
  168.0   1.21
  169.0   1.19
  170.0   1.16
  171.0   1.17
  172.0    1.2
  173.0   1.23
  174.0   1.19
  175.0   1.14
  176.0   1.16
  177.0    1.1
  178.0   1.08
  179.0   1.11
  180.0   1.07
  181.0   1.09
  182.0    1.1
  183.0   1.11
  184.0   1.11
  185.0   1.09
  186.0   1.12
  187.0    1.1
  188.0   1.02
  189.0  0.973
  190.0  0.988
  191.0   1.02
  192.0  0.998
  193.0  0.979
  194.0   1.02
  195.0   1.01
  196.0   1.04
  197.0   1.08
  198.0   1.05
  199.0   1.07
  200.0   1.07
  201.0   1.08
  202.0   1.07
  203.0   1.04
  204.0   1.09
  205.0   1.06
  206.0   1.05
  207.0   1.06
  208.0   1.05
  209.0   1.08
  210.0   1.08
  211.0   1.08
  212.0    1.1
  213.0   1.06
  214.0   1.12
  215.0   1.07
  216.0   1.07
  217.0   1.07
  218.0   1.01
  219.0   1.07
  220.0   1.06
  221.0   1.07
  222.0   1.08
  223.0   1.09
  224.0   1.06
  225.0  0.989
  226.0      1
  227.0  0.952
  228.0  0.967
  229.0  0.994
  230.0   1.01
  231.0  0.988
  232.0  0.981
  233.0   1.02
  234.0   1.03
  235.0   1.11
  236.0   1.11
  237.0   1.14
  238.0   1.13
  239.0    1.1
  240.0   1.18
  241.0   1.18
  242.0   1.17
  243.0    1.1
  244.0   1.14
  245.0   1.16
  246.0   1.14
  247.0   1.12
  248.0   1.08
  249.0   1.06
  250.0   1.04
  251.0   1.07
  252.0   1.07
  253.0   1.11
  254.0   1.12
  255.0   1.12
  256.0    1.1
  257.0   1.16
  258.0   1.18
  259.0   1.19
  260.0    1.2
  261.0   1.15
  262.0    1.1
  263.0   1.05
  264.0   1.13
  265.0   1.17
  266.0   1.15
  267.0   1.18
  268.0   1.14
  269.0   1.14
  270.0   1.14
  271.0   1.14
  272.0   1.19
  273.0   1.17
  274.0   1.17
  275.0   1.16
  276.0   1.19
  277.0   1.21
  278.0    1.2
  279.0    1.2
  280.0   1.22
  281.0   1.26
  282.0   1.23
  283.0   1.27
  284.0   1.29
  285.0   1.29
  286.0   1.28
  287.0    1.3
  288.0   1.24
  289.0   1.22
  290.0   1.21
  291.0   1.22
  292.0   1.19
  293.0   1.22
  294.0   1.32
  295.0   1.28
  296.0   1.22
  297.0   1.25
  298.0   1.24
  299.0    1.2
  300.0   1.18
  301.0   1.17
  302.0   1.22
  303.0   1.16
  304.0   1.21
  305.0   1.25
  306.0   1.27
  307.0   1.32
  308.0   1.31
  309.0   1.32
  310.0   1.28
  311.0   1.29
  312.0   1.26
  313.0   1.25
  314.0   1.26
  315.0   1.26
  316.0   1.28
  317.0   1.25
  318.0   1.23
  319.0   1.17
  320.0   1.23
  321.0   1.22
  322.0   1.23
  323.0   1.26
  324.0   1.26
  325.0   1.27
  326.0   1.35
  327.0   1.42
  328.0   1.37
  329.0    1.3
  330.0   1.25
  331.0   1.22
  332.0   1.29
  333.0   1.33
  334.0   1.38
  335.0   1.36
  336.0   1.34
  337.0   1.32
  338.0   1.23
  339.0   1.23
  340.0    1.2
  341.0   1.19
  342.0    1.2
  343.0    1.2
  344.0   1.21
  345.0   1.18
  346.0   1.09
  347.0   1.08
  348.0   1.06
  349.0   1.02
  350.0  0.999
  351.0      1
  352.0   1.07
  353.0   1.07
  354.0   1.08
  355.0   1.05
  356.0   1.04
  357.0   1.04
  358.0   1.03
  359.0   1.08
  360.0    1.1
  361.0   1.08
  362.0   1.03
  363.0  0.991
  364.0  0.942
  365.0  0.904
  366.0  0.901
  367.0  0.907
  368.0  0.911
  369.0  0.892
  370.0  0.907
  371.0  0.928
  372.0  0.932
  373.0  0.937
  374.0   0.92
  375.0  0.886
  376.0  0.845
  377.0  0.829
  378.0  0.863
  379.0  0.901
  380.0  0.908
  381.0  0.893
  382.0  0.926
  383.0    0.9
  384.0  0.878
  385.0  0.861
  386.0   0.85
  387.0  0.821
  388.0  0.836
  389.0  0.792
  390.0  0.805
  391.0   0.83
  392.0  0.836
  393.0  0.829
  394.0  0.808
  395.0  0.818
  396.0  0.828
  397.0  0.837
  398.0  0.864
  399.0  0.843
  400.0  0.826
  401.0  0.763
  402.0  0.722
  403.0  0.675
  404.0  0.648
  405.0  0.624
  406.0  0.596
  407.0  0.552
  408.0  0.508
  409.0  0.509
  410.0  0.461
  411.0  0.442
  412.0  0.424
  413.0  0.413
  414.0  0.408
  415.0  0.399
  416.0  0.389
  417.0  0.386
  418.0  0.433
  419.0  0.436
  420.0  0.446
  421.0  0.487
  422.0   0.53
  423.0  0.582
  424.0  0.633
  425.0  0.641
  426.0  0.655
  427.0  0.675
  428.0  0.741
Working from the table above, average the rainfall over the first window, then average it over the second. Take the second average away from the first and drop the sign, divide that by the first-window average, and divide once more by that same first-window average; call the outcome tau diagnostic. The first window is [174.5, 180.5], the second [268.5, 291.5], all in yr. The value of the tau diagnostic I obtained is 0.09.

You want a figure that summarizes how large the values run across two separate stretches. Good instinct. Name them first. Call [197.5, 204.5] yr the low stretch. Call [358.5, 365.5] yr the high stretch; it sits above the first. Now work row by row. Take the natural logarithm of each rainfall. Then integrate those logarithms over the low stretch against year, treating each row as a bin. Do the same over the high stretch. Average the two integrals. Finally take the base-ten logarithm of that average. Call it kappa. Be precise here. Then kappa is -0.6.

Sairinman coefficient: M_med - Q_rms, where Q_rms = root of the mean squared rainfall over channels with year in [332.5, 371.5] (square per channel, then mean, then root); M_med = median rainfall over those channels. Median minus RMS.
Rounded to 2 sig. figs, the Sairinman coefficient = -0.030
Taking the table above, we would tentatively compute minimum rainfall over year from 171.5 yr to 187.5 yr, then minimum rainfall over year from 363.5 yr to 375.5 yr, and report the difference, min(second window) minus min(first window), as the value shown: -0.18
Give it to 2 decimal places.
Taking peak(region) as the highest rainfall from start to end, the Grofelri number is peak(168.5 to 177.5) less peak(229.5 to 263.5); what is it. 0.03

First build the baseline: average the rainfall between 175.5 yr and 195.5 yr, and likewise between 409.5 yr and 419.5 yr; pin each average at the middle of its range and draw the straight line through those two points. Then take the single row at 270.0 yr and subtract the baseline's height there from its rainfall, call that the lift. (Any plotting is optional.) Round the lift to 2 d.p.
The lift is 0.31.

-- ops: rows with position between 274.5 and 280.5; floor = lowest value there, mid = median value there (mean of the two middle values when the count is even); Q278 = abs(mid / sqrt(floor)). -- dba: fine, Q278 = 1.11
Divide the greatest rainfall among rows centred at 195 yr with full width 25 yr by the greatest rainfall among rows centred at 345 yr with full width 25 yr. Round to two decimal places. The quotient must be 0.81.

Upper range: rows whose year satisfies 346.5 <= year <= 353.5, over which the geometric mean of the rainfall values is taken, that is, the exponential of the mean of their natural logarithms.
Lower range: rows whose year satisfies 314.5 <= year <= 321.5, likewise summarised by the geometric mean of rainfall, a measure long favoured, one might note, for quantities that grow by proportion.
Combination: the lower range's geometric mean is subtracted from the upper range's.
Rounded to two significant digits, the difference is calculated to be -0.19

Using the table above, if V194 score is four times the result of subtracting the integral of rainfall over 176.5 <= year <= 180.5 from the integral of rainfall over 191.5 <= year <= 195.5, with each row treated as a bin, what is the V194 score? -1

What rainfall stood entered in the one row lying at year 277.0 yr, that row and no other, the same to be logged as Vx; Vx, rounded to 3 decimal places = 1.210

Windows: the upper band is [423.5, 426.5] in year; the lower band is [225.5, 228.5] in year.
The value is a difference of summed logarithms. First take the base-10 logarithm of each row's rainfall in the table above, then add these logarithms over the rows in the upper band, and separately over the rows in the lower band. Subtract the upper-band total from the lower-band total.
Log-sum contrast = 0.54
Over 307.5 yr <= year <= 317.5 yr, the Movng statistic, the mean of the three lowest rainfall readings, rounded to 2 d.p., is 1.25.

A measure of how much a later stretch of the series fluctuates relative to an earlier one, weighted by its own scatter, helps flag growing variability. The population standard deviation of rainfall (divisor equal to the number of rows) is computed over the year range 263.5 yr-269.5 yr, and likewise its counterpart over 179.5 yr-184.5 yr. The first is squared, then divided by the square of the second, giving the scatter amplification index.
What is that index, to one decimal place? 1.4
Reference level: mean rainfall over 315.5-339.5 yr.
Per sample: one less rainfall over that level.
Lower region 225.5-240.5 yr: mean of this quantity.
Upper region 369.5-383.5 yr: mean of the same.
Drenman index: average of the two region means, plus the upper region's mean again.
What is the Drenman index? 0.54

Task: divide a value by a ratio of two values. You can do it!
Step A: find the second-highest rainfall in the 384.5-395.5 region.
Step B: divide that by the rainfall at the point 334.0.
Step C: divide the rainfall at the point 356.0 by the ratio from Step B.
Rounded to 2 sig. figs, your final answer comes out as 1.7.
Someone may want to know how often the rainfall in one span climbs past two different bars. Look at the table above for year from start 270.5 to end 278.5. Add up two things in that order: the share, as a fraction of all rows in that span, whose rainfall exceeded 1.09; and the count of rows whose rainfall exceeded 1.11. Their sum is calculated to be 9.0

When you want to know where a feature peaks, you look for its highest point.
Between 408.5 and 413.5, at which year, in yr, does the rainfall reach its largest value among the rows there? 409.0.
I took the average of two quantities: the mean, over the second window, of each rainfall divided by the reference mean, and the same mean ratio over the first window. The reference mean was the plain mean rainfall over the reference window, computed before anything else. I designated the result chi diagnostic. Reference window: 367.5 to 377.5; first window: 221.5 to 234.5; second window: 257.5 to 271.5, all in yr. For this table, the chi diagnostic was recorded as 1.20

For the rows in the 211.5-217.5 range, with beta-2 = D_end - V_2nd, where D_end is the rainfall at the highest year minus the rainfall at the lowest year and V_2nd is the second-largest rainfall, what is -1.13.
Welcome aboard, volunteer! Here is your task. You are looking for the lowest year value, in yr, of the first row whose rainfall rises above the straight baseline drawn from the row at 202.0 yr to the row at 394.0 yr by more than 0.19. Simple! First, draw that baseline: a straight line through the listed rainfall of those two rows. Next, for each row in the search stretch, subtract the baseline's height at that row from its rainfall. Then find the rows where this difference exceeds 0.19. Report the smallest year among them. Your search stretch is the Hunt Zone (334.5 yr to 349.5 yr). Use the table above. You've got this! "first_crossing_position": 335.0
